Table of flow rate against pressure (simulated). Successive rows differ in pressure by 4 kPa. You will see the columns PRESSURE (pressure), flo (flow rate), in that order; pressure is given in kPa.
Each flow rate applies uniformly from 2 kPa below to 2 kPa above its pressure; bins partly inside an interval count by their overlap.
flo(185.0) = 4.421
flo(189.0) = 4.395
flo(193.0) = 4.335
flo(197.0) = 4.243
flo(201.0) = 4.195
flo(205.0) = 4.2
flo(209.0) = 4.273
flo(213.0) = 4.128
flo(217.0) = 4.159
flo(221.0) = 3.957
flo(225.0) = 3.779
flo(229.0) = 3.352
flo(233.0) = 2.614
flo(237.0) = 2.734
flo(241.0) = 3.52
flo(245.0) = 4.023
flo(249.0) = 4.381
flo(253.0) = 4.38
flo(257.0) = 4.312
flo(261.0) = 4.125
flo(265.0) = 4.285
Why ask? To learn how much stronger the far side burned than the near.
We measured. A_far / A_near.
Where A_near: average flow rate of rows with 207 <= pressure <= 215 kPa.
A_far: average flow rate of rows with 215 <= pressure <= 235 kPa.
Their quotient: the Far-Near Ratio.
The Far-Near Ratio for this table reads 0.85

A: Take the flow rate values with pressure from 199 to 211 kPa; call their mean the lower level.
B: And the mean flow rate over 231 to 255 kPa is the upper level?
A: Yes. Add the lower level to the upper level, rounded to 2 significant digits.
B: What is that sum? 7.8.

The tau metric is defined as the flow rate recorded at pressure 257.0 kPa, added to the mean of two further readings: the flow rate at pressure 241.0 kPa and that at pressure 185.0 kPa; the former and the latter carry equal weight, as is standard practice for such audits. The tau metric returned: 8.3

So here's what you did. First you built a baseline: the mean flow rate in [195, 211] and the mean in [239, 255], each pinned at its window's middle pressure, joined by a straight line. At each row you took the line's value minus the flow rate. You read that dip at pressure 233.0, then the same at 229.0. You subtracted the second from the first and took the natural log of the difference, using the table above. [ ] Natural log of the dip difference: -0.3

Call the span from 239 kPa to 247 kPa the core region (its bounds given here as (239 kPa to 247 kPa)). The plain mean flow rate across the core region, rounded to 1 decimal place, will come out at 3.8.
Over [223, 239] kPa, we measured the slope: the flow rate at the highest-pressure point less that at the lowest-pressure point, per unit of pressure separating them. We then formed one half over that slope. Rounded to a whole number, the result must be -6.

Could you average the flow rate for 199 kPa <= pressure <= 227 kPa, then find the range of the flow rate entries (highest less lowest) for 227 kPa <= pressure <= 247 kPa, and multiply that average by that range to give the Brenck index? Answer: 5.8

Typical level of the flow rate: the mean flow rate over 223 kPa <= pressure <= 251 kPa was 3.49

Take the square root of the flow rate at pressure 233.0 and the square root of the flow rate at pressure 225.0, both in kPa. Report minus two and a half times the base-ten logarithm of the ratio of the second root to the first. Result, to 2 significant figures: -0.20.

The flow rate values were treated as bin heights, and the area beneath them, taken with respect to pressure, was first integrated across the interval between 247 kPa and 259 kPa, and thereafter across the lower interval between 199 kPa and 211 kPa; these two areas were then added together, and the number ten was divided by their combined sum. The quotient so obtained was 0.097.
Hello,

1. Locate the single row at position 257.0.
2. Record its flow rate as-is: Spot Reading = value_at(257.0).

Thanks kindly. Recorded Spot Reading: 4.312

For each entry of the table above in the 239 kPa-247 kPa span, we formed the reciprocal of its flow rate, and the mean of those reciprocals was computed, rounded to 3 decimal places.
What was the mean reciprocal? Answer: 0.266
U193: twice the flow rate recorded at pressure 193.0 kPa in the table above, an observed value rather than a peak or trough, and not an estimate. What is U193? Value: 8.7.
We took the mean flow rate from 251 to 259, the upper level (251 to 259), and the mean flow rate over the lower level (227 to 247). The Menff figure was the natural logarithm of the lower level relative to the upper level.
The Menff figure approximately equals -0.29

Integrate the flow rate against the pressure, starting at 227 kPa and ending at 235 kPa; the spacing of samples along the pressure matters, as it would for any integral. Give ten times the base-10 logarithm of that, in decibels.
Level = 13.8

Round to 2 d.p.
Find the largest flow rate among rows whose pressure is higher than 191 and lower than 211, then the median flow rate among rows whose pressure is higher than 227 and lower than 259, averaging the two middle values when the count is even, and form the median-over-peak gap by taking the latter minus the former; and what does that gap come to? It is -0.56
